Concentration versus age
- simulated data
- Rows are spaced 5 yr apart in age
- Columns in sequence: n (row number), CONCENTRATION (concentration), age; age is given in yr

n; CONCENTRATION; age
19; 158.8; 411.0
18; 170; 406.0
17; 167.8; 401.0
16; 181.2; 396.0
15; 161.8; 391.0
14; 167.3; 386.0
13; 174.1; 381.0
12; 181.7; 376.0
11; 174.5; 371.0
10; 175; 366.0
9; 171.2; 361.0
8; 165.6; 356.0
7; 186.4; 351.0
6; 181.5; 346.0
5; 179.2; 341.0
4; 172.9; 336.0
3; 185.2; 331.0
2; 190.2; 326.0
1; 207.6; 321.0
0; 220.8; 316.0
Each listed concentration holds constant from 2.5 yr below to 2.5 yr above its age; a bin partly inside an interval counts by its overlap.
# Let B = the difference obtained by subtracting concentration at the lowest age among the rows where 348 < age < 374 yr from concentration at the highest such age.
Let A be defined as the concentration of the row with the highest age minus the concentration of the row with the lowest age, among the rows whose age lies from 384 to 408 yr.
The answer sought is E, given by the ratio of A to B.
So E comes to 0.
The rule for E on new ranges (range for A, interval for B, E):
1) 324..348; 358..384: -3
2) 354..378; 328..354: 13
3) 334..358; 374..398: 15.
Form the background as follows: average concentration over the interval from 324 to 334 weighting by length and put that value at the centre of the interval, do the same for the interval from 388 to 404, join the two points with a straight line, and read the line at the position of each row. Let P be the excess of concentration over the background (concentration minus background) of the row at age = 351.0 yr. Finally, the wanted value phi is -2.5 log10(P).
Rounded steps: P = 5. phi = -1.8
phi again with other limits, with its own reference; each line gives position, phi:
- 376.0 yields -2.0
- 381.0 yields 1.7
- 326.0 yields -1.0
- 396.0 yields -2.6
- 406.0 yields -0.9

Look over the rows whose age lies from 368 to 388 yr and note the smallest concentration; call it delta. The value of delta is 167.3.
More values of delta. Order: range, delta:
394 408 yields 167.8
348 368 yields 165.6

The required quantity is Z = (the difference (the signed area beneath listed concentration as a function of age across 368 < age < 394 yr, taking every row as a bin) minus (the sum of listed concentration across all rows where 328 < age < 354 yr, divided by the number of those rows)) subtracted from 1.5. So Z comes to -4293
